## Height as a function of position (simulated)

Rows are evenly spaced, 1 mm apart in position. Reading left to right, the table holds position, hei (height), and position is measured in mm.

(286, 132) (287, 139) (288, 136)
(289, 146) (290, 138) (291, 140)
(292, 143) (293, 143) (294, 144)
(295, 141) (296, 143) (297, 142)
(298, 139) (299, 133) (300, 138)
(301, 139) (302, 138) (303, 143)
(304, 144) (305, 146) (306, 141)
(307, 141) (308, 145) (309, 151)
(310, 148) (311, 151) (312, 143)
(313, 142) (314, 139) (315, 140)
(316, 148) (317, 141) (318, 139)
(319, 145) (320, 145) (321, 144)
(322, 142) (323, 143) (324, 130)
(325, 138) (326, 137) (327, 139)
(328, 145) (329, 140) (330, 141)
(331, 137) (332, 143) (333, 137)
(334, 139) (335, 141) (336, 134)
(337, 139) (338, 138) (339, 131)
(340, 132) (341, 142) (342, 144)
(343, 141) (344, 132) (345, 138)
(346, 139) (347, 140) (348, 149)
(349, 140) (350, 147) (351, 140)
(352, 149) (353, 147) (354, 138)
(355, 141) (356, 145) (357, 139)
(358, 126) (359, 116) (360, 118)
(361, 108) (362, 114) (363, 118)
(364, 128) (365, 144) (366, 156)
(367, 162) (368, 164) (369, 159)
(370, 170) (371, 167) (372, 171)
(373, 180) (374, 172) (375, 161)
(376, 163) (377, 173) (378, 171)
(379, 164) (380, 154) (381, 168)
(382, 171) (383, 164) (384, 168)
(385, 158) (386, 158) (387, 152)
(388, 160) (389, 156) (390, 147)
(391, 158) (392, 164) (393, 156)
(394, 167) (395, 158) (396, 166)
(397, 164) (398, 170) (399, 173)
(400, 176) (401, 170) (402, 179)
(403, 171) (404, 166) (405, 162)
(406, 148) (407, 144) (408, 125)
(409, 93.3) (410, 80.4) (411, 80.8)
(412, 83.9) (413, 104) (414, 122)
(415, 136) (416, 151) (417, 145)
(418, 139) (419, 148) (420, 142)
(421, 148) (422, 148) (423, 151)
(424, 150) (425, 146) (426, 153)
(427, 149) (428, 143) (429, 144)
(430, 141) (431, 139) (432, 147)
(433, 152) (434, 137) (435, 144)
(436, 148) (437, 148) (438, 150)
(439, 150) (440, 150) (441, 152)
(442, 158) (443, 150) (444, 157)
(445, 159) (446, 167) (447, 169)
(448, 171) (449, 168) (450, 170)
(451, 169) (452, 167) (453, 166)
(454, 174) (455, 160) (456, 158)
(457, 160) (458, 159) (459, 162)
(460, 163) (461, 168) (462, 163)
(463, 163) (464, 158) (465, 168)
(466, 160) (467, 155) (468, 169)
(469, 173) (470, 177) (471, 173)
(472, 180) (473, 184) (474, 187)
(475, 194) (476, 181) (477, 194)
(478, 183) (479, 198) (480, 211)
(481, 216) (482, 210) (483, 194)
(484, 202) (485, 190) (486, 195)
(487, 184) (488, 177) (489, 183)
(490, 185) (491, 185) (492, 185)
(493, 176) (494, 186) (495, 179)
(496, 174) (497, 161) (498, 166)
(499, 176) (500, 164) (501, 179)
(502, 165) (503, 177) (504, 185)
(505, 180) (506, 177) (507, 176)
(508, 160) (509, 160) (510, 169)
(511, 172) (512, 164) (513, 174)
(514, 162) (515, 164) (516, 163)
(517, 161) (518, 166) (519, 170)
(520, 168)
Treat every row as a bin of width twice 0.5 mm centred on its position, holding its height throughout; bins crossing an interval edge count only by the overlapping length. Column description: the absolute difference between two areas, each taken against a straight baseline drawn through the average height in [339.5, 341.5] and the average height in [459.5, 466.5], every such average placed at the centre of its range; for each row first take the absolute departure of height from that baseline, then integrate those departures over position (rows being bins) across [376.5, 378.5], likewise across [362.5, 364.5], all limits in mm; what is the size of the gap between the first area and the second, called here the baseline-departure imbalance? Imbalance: 16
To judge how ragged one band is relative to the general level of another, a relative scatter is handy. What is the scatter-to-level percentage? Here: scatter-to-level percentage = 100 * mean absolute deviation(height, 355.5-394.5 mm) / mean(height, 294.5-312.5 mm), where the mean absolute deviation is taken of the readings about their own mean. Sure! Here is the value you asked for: 10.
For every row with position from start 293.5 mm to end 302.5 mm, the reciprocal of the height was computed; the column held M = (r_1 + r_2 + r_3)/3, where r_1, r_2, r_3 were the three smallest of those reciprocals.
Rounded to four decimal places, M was 0.0070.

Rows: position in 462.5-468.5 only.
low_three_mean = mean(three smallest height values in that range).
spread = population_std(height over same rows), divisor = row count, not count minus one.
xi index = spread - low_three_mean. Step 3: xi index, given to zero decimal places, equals -153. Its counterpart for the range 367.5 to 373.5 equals -157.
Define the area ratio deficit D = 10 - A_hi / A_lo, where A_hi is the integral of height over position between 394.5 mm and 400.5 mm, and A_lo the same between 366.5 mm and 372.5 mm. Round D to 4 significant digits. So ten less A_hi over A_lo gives 8.986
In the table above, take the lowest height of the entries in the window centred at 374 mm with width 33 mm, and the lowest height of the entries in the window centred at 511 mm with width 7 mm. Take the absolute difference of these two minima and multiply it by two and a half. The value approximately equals 130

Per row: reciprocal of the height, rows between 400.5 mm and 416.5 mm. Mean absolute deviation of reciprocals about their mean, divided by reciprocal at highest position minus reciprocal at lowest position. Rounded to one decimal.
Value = 2.8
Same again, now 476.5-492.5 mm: 1.0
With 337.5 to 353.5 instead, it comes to -0.5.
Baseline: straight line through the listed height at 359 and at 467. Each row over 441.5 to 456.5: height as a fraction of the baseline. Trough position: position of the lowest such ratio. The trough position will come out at 443 mm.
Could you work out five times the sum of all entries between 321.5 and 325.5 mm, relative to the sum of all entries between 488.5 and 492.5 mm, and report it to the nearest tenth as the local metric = 3.7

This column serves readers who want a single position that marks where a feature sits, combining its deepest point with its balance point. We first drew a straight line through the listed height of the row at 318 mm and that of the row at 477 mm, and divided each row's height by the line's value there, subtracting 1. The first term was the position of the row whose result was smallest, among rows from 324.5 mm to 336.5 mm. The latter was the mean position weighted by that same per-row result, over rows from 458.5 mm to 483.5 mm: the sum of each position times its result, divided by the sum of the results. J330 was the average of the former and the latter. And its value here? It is 399.8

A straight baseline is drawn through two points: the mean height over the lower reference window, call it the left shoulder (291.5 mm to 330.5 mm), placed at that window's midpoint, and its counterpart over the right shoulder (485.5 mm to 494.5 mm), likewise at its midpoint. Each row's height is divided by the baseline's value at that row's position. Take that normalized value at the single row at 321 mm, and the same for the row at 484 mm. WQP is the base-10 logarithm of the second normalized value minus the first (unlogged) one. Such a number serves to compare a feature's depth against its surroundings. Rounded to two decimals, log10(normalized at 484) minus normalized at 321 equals -0.95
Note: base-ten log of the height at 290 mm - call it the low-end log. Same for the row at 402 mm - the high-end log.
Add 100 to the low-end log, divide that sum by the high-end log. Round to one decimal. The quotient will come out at 45.3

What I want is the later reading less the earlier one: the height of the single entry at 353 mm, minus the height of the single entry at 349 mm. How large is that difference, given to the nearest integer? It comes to 7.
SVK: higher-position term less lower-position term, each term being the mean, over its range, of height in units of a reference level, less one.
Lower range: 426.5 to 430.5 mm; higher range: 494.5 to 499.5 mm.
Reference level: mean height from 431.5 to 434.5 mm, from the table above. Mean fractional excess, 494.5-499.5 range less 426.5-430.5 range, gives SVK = 0.19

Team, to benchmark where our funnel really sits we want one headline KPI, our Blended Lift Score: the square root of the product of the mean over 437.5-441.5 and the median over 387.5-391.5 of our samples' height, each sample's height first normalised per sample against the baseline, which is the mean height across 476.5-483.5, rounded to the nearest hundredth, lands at 0.77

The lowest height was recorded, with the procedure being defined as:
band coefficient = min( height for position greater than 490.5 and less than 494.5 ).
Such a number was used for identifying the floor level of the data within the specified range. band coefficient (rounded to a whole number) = 176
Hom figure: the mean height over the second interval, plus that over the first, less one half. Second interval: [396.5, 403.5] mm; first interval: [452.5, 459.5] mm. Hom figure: 334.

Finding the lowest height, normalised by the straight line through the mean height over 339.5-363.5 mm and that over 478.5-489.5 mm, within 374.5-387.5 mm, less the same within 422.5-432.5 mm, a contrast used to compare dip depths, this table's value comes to 0.2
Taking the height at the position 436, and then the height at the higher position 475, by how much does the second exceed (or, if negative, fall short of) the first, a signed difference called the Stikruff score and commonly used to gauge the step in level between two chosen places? 46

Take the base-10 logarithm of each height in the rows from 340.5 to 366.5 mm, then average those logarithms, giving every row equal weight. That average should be 2.13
